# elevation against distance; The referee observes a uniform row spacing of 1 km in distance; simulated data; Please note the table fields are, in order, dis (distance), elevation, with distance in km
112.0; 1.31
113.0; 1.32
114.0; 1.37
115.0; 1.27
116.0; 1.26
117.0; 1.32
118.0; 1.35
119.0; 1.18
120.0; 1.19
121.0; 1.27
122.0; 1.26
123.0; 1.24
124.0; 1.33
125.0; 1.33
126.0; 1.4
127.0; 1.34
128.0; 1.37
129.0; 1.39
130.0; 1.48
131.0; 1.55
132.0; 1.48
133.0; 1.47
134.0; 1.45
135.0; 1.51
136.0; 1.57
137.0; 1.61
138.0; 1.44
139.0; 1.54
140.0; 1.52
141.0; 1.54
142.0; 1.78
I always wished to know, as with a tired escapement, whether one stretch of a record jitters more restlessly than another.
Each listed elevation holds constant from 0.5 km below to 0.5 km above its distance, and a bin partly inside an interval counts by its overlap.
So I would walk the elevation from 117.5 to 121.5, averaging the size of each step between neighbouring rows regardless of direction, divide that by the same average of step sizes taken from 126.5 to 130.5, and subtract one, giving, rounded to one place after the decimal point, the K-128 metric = 0.9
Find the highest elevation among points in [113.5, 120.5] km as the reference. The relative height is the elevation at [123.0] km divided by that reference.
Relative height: 0.91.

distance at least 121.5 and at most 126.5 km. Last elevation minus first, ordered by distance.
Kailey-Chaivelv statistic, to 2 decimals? 0.14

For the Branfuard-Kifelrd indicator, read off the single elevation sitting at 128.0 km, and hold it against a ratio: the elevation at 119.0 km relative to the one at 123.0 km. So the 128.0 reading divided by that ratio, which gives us 1.4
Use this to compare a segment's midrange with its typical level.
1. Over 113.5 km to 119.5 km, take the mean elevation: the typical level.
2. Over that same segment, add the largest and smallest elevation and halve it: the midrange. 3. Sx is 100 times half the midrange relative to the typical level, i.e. 49.4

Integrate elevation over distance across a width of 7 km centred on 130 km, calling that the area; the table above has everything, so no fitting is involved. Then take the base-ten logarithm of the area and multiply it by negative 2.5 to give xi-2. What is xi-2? -2.5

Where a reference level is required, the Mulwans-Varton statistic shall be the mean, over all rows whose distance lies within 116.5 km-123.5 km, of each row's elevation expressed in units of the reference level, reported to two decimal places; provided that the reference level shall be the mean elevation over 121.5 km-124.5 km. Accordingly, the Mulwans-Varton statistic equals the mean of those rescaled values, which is 0.99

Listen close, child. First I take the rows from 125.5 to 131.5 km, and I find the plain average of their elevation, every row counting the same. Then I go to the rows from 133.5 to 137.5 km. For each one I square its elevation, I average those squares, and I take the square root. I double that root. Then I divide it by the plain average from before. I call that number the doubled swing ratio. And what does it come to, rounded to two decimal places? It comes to 2.16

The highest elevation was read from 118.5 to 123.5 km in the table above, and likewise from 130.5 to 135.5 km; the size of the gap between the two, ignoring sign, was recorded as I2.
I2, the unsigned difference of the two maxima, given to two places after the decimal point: 0.28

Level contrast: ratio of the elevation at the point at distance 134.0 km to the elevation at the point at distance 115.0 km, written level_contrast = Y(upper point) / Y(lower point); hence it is 1.14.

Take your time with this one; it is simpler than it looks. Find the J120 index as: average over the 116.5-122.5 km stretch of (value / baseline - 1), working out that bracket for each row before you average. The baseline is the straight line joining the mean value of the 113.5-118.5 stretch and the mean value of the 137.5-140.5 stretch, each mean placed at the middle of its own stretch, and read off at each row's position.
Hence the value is -0.060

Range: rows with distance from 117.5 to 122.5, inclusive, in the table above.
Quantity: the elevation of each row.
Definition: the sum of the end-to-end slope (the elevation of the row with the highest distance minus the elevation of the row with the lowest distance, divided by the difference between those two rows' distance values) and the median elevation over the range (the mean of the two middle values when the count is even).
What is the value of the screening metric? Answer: 1.24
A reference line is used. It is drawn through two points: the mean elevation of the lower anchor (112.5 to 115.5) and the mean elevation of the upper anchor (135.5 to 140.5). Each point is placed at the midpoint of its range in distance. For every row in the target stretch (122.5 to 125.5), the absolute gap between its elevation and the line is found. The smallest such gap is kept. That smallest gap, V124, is 0.080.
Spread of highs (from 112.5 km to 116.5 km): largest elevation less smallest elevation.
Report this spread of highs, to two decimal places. 0.11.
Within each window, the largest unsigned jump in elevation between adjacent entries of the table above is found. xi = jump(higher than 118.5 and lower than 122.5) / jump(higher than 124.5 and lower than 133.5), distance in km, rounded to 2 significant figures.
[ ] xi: 0.89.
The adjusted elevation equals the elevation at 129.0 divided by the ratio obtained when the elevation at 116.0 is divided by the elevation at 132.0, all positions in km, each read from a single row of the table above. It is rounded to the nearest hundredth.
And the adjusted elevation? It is 1.63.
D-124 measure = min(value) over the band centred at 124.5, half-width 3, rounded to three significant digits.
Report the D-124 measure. 1.24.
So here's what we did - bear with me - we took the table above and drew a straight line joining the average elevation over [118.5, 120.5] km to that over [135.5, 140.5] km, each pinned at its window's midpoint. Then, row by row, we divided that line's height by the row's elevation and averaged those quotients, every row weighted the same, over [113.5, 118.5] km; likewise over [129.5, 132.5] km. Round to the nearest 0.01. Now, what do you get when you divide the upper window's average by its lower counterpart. 1.10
